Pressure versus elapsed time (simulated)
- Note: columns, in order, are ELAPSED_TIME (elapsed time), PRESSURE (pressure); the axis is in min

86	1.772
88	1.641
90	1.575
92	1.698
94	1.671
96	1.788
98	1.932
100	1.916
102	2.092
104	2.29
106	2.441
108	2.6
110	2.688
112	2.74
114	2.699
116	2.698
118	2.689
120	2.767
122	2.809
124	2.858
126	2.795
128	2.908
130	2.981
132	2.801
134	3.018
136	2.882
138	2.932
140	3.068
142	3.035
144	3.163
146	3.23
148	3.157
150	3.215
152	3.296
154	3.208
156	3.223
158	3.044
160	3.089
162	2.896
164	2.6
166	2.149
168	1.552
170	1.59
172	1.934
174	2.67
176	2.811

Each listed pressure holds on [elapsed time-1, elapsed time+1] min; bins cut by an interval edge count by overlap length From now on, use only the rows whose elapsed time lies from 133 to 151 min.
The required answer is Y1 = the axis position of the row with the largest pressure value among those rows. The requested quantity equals 146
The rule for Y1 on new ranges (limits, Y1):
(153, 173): 156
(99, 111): 110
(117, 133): 130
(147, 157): 152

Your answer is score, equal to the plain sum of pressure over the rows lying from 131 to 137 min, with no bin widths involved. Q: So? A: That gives 8.7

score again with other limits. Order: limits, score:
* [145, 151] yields 9.6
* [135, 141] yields 8.9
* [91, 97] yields 5.2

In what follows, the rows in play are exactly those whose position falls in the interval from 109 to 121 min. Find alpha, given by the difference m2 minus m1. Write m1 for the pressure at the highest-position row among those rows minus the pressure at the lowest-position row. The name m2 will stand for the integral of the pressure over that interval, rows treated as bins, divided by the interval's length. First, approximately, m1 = 0.1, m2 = 2.71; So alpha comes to 2.6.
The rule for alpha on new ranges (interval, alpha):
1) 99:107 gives 1.7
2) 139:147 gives 3.0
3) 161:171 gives 3.5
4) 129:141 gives 2.9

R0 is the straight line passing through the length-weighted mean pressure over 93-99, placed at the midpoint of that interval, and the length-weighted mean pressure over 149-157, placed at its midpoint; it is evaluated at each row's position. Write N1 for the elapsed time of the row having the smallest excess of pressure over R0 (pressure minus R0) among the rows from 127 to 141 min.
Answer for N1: 138 min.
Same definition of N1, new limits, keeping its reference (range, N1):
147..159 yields 158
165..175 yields 170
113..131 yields 126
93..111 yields 94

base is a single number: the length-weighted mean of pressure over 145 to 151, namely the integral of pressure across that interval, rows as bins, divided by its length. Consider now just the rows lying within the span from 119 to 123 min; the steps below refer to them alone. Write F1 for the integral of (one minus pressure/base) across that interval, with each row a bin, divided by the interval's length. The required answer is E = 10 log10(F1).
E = -9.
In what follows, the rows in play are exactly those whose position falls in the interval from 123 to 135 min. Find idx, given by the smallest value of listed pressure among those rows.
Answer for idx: 2.795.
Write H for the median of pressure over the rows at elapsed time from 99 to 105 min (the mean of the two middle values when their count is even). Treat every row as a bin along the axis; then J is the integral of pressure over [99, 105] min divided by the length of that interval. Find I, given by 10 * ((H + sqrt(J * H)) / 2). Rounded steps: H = 2.1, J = 2.1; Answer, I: 21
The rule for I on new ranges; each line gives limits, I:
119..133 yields 28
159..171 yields 24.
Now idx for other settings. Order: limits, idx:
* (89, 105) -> 1.575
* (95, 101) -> 1.788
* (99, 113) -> 1.916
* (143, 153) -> 3.157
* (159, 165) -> 2.6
